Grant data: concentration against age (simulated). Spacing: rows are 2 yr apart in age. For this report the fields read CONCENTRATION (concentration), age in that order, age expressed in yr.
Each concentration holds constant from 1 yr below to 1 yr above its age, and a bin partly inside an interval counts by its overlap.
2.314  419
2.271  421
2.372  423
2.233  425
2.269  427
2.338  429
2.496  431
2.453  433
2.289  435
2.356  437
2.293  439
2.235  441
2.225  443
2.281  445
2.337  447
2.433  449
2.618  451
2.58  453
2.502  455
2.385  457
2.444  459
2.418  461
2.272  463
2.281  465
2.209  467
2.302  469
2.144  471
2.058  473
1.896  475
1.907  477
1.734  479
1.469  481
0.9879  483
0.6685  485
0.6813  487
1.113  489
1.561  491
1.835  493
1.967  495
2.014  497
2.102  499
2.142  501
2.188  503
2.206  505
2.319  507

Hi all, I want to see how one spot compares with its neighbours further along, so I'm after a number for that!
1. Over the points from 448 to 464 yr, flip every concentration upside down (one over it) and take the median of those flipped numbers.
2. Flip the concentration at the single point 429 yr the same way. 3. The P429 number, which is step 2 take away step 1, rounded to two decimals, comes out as 0.02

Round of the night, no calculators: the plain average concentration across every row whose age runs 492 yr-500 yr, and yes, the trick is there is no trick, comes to 1.98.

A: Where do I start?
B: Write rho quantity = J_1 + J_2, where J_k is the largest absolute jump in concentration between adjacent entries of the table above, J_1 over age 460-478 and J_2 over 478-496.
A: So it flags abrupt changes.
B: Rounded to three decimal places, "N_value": 0.643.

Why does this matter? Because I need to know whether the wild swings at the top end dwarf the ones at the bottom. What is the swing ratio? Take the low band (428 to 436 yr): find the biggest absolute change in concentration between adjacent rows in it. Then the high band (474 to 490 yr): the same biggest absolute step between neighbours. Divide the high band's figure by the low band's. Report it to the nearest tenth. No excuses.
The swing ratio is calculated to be 2.9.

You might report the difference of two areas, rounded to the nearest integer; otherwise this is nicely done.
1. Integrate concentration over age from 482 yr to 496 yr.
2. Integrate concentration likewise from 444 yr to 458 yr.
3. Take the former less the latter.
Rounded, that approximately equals -17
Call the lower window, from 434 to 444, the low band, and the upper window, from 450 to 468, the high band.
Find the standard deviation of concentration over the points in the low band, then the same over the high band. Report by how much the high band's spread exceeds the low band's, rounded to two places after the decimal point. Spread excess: 0.09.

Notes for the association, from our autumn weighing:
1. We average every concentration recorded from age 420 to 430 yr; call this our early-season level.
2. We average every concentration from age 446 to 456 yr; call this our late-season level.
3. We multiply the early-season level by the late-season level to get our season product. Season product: 5.7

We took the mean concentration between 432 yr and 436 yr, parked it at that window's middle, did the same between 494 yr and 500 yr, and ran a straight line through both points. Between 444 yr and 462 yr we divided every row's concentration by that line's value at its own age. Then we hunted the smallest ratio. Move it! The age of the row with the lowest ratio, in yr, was 445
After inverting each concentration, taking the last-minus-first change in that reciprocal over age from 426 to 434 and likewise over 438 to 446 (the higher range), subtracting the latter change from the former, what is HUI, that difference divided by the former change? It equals 1.1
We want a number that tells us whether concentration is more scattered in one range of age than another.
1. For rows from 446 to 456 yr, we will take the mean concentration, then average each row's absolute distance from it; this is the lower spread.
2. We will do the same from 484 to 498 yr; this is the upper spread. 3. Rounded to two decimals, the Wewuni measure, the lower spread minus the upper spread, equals -0.41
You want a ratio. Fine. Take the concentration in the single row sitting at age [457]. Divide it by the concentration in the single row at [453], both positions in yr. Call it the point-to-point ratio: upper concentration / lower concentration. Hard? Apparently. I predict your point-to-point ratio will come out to 0.92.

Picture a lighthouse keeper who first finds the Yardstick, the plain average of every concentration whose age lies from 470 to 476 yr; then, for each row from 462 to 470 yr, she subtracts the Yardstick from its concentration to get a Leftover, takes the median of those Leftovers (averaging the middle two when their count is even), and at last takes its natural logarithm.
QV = -1.4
